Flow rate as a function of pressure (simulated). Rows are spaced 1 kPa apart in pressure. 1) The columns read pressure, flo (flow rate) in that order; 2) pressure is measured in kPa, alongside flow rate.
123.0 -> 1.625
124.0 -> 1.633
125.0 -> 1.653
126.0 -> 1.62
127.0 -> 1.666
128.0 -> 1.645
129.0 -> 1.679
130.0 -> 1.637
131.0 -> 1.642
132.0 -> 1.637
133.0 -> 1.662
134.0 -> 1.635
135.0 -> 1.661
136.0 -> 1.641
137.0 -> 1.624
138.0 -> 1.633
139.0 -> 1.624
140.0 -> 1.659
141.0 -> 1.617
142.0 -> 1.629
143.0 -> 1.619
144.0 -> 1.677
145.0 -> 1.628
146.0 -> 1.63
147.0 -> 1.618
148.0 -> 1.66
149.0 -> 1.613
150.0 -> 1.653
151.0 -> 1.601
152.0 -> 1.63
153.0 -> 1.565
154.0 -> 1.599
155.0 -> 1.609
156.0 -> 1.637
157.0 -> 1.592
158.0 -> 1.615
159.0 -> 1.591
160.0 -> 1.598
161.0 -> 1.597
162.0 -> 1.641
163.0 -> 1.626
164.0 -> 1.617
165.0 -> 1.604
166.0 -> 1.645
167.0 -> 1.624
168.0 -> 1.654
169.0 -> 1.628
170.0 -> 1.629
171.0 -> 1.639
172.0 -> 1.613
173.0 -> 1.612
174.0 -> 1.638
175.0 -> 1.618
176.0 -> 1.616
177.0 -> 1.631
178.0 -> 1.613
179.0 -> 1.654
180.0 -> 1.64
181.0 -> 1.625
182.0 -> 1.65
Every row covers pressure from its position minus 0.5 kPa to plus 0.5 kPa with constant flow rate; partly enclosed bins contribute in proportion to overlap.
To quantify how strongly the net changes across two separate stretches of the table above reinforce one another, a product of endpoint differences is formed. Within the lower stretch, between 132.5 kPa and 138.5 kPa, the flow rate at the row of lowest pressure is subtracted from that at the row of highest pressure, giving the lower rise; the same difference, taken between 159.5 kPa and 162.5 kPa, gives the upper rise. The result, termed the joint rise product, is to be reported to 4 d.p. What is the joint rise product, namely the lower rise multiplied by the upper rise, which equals -0.0012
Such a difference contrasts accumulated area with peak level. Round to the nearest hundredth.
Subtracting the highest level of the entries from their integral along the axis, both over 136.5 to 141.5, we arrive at 6.50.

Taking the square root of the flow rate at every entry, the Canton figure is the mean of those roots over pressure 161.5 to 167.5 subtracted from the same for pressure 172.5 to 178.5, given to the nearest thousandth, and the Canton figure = -0.002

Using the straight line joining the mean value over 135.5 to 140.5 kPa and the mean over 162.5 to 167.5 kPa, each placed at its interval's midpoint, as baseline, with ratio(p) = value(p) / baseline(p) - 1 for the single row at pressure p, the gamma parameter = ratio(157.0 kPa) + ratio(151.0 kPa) -0.039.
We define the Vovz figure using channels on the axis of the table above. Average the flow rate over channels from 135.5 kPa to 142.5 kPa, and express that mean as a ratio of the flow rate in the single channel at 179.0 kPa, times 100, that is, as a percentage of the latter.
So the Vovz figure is 99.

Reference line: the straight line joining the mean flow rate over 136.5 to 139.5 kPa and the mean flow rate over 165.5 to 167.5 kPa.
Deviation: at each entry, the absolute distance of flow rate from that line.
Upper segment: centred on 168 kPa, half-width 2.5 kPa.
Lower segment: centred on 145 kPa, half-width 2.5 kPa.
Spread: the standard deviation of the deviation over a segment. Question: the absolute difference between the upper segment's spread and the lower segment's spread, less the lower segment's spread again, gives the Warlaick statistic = -0.005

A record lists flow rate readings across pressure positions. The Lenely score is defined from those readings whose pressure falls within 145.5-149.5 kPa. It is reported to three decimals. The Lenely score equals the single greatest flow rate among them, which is 1.660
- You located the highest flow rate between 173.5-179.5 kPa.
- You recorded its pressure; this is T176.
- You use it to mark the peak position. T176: 179.0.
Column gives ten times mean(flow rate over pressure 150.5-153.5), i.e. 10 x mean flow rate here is 15.99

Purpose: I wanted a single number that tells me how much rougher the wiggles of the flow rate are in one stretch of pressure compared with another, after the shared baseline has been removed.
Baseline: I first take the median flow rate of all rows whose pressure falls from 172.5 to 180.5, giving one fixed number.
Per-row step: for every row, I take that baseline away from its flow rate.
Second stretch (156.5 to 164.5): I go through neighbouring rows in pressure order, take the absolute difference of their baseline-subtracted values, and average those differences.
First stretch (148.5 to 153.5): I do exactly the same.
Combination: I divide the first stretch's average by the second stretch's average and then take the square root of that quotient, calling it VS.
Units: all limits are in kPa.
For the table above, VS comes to 1.6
